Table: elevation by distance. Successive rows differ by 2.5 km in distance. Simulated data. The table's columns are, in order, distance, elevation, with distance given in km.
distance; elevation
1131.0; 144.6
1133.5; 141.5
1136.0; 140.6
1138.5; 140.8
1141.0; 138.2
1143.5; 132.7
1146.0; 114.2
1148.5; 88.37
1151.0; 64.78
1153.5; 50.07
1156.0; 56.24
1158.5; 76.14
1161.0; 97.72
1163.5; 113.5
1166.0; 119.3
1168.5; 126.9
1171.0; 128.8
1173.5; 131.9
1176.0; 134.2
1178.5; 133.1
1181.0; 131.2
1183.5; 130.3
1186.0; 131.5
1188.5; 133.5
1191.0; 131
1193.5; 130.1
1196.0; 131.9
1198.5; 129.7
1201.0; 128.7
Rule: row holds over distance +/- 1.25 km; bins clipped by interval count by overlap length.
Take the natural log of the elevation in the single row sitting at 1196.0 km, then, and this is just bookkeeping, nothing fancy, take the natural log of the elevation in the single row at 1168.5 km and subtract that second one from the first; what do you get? 0.0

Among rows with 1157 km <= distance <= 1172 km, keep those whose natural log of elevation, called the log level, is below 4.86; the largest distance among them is 1171.0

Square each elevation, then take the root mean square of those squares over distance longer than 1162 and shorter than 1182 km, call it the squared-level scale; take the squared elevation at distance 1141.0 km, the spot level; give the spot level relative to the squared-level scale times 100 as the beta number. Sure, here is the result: 117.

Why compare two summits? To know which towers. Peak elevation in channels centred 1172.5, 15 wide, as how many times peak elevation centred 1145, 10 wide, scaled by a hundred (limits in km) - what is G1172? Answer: 97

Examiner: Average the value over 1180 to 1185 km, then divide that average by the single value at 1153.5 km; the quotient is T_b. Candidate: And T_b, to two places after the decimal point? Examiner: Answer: 2.61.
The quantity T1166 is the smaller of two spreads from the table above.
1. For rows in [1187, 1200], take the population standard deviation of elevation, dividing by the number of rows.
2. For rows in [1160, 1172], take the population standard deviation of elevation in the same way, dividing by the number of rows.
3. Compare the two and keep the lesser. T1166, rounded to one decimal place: 1.4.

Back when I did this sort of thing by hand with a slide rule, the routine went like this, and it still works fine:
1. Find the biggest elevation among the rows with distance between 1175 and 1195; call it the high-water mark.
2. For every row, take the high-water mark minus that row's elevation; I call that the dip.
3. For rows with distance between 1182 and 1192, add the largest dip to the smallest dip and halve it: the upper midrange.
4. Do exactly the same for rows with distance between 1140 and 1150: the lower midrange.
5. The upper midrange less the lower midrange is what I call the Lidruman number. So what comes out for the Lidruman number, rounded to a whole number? -19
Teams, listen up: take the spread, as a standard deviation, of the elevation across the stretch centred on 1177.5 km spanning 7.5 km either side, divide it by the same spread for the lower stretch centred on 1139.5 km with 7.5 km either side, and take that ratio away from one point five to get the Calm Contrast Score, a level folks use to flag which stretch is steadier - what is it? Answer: 1.32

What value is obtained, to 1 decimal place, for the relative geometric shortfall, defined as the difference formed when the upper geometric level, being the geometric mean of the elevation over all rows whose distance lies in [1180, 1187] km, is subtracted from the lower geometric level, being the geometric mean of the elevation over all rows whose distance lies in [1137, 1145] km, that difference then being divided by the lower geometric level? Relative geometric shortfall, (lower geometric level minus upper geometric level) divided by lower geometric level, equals 0.0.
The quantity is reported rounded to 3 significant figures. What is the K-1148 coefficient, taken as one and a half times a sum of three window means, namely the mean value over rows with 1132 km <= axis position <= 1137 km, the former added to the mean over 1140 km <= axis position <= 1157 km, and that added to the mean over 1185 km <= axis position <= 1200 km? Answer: 547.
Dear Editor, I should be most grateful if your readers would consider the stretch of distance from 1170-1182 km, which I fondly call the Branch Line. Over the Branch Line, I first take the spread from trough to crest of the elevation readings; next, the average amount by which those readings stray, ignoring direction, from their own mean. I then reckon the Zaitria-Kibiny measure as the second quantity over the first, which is 0.273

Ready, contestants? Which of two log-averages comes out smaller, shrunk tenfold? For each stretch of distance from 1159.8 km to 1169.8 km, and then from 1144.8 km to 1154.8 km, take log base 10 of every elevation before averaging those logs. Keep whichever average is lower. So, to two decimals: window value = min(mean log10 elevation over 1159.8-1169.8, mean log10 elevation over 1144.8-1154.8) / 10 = 0.19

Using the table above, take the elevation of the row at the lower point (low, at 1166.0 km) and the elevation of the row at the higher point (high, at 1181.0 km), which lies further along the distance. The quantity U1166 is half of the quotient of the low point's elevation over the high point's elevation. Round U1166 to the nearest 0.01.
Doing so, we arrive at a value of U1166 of 0.45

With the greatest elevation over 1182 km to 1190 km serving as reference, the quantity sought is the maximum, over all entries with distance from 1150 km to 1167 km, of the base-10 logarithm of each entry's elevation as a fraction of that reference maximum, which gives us -0.049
